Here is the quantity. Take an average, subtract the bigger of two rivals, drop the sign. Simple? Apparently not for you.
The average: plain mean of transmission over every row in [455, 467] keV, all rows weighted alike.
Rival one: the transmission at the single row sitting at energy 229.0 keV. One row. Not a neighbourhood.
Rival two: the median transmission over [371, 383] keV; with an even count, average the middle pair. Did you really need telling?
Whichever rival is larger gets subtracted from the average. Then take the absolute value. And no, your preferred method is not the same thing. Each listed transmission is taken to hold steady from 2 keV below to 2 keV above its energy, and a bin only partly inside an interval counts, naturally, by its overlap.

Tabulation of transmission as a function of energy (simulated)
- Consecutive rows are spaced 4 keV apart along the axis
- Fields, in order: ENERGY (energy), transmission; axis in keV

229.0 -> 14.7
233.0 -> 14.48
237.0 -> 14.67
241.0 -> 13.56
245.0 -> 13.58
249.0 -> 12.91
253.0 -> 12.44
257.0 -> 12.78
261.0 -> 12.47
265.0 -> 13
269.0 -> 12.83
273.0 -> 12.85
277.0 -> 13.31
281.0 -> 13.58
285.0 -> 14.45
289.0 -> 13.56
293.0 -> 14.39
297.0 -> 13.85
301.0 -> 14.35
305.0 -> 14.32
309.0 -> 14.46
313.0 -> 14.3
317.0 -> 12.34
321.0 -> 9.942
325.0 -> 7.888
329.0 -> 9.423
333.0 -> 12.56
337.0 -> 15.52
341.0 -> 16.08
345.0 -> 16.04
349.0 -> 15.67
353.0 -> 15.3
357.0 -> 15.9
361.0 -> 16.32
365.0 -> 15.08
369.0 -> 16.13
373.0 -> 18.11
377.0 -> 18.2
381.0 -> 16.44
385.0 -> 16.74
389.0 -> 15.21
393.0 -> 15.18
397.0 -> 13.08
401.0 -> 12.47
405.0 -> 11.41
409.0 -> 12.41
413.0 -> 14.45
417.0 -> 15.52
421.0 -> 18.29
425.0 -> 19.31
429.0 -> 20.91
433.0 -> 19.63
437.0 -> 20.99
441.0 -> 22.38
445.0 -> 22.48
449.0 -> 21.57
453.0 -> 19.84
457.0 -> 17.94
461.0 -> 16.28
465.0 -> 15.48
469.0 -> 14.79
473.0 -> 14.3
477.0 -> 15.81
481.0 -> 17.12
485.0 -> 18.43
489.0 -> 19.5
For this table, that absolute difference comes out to 1.5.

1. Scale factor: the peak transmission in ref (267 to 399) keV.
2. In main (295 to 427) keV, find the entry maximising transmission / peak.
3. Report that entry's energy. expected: 425.0 keV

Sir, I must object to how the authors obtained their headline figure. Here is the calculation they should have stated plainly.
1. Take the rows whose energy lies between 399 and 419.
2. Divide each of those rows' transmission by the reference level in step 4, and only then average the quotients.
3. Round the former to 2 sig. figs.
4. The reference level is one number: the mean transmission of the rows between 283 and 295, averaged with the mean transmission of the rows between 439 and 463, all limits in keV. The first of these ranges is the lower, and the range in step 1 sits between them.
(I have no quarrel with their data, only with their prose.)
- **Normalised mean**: 0.77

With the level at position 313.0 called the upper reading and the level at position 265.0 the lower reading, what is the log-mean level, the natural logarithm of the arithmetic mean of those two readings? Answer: 2.61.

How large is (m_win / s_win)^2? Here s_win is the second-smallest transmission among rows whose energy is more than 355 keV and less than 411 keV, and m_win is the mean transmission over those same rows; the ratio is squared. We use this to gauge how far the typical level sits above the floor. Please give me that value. 1.5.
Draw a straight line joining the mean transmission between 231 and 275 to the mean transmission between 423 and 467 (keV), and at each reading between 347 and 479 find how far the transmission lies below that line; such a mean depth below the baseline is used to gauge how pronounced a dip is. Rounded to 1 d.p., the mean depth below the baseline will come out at 1.9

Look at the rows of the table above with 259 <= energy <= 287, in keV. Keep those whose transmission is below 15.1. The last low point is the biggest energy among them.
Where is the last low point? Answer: 285.0 keV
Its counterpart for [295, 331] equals 329.0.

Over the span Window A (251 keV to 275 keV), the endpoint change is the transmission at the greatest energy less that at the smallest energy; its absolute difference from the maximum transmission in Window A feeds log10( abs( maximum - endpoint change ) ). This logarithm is 1.10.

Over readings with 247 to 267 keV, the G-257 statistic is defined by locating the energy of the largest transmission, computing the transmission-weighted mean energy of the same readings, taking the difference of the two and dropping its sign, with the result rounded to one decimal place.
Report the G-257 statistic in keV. 8.0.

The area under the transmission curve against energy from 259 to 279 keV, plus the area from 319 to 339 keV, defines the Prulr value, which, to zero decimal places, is 479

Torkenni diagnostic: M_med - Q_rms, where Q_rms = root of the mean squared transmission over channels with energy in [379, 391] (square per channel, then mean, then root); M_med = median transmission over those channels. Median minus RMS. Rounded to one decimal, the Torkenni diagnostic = 0.3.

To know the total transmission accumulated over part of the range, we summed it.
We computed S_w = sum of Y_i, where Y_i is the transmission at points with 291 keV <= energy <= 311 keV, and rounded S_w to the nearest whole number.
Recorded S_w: 71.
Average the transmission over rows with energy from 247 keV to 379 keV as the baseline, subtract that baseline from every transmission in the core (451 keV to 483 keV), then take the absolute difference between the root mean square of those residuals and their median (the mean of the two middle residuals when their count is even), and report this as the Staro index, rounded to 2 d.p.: 0.92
